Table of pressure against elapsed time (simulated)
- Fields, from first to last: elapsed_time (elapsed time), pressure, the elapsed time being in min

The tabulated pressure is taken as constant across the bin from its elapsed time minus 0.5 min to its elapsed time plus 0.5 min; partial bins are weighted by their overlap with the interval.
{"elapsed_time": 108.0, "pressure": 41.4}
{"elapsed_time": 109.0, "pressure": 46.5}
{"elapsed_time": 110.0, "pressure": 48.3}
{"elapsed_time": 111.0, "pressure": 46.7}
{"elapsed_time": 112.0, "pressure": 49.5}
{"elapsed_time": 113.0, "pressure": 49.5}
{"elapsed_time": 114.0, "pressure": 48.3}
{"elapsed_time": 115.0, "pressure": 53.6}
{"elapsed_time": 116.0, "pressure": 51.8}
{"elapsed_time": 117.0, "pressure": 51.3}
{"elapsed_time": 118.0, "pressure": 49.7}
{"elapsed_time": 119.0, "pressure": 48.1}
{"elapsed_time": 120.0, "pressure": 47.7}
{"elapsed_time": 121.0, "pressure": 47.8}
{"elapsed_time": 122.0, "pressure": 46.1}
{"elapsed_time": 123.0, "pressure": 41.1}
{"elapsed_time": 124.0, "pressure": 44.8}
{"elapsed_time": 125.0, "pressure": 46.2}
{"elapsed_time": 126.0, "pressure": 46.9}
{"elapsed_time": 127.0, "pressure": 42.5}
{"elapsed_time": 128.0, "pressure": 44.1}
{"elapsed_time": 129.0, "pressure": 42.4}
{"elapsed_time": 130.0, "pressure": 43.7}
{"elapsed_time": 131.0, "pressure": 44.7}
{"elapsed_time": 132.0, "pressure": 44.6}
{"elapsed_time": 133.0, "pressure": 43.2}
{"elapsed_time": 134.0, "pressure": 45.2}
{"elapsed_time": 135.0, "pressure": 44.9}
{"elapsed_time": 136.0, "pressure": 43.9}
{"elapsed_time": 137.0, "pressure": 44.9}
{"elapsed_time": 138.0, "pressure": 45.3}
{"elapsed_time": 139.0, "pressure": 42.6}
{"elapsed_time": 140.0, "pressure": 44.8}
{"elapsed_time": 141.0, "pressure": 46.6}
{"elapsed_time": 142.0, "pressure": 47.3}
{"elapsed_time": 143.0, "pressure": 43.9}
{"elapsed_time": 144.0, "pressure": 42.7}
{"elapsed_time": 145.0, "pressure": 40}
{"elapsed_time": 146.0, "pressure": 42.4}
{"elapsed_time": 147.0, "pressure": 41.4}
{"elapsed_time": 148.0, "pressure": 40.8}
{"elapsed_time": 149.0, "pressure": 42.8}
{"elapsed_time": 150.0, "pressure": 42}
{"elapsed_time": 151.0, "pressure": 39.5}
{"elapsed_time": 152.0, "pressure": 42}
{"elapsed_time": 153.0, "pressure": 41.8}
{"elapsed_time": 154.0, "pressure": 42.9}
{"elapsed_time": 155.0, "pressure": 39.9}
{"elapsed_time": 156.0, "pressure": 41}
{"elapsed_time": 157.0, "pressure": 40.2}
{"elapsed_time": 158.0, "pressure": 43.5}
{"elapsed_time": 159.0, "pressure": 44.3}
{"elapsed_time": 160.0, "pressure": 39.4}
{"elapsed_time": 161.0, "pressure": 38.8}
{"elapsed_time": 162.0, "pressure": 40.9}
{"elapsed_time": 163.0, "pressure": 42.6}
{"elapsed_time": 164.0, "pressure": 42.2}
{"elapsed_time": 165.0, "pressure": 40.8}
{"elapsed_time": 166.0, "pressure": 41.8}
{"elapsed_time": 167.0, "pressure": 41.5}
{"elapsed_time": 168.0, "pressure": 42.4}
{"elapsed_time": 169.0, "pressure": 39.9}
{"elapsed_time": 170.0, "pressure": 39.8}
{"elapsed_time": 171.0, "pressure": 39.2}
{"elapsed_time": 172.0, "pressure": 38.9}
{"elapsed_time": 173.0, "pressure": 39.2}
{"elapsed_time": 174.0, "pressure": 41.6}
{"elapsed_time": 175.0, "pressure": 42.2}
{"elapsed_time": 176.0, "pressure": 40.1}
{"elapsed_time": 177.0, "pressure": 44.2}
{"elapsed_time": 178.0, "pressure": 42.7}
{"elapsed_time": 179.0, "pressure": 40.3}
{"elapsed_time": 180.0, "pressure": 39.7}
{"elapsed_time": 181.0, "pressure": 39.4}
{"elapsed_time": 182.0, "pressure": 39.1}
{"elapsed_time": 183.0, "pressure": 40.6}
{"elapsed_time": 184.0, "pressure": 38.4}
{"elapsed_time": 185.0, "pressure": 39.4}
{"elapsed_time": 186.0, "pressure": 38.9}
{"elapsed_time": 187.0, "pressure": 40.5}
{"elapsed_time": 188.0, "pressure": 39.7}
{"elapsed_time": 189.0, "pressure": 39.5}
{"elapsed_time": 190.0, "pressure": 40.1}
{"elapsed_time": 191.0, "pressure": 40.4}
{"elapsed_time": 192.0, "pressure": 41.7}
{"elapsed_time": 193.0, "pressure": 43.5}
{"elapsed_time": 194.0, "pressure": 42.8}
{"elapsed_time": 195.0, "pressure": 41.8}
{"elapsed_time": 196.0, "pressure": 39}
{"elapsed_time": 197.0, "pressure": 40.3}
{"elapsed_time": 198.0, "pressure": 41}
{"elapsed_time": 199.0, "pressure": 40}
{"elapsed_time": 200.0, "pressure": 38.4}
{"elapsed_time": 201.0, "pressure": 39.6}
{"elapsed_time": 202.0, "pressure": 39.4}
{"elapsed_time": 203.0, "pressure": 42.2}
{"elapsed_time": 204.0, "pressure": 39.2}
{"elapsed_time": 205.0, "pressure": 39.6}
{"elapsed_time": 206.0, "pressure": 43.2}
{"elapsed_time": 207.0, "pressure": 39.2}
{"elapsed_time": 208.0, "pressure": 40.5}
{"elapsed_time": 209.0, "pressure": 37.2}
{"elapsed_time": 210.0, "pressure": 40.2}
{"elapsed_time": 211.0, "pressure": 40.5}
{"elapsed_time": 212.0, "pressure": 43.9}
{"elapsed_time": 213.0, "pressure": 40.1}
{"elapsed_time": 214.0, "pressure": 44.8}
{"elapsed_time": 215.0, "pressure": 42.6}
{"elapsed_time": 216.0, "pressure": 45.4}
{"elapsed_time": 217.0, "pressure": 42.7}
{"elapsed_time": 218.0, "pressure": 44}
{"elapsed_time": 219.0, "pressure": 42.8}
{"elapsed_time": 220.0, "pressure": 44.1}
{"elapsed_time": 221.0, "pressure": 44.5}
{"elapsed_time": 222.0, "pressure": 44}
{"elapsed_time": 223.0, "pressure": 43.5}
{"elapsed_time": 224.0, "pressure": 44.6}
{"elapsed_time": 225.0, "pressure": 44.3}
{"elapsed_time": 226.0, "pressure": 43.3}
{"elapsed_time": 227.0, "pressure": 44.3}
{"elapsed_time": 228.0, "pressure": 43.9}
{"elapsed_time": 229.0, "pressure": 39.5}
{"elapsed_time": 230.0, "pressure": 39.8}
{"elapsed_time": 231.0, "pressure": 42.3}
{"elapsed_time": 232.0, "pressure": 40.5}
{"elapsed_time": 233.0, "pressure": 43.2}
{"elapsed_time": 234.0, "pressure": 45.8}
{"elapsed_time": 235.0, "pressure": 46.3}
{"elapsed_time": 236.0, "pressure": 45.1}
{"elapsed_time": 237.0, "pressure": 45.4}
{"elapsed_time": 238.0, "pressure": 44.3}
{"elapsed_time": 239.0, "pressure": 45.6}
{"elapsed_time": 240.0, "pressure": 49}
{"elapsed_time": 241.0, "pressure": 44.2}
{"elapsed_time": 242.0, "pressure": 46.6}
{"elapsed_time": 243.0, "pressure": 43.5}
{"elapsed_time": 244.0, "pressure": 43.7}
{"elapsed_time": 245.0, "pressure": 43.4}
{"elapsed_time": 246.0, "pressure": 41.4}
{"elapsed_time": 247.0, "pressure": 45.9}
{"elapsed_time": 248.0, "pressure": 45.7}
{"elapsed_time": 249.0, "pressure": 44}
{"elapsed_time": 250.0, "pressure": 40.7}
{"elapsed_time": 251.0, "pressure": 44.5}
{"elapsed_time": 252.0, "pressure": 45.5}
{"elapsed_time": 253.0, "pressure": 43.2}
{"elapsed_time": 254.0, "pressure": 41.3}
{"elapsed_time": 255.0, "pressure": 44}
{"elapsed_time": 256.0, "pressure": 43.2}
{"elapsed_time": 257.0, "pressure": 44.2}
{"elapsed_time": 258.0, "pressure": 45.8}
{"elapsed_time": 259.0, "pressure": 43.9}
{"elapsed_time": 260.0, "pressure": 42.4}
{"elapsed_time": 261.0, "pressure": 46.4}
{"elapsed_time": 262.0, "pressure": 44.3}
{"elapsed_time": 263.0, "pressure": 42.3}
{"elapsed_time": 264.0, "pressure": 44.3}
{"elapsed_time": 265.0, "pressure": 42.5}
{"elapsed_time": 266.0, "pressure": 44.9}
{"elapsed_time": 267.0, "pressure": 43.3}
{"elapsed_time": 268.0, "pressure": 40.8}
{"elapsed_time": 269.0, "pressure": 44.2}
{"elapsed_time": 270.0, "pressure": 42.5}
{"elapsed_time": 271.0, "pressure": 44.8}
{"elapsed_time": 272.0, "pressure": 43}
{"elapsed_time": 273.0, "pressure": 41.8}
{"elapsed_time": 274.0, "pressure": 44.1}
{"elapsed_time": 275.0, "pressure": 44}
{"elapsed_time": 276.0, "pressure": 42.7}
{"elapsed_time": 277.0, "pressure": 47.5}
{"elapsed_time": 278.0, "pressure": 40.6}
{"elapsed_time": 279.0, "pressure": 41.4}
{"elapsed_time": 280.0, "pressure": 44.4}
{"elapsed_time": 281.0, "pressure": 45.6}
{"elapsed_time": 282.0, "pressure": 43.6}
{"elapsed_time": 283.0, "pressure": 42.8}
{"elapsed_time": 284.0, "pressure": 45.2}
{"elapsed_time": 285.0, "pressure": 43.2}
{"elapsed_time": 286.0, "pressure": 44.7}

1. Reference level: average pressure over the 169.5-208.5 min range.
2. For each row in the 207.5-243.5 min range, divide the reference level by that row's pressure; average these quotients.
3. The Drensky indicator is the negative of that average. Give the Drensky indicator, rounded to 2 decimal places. -0.93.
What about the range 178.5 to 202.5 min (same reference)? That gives -1.01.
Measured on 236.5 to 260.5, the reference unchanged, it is -0.91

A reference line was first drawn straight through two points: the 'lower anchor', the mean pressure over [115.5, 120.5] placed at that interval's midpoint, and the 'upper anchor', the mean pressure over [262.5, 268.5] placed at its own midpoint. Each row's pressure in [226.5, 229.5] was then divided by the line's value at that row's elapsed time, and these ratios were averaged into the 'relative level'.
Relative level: 0.95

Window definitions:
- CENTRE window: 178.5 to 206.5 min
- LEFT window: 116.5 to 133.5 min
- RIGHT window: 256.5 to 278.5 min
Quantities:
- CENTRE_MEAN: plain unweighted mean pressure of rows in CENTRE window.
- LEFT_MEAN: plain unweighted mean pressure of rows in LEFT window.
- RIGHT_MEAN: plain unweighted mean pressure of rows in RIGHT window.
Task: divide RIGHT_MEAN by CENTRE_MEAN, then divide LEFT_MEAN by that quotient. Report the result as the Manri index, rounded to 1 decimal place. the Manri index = 42.1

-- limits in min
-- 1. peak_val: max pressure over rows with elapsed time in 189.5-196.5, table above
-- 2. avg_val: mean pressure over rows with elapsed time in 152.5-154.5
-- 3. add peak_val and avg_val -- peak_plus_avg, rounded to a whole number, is 86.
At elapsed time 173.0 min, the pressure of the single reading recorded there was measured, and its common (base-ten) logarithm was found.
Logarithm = 1.59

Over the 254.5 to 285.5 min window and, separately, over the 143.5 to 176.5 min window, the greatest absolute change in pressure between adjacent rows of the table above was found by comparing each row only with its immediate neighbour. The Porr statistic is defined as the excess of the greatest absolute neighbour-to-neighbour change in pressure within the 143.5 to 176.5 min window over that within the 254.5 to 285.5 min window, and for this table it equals -2.00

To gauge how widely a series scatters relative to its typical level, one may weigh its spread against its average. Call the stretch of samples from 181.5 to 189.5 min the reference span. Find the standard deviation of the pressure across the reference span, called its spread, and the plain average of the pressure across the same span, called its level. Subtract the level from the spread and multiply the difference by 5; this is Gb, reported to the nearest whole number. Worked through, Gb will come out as -194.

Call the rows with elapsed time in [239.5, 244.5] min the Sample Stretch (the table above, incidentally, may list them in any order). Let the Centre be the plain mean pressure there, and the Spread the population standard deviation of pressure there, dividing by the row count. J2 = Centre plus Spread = 47.5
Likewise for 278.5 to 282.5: 45.3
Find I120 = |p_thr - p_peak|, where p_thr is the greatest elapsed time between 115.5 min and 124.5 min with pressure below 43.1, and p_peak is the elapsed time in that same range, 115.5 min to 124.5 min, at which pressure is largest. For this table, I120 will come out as 7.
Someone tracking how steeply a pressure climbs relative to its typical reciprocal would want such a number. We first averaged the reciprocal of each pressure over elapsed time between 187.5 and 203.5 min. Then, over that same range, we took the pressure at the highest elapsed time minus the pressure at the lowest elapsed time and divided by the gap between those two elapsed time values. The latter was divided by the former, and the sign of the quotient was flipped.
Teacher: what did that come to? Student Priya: -7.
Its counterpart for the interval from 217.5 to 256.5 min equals 1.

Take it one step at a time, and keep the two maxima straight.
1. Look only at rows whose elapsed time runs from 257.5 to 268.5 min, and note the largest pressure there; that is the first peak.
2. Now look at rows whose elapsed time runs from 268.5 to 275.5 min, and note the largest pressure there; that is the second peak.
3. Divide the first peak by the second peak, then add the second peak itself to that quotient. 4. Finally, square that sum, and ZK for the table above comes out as 2101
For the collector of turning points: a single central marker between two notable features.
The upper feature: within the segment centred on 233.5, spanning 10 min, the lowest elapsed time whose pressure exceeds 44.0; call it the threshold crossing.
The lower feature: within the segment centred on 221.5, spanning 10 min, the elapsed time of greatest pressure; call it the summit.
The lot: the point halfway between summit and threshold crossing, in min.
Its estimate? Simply 229.0 min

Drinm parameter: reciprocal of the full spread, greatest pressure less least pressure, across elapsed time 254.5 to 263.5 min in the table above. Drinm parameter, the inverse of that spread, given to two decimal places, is 0.24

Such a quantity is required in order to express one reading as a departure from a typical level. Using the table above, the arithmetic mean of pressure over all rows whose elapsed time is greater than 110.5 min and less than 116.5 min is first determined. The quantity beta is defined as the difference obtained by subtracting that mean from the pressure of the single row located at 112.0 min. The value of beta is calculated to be 0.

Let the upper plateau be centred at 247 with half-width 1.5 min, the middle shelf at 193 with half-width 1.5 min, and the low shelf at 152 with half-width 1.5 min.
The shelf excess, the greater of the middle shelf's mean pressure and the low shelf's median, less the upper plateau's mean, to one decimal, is -1.7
